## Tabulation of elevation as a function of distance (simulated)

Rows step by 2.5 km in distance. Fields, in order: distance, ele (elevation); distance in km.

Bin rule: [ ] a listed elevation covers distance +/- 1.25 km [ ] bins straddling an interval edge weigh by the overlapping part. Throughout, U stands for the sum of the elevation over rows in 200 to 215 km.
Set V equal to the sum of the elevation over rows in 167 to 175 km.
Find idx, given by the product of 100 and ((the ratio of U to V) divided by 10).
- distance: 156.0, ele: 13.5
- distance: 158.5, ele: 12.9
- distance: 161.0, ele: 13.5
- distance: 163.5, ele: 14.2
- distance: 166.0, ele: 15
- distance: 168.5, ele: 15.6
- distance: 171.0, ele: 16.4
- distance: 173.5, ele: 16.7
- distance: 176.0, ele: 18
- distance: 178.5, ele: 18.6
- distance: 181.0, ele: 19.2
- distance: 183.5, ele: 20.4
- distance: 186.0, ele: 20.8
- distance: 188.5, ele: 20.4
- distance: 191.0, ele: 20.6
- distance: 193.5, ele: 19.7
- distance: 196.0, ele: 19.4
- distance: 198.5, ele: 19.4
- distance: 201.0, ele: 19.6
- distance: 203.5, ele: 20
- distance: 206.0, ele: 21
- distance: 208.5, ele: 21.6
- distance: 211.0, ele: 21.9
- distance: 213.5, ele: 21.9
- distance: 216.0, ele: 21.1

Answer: 26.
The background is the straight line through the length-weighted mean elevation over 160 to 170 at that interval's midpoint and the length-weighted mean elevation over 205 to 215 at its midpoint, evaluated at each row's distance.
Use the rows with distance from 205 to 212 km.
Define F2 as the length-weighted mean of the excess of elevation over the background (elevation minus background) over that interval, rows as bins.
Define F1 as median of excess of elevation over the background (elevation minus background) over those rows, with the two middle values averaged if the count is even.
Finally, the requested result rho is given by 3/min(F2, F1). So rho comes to 22.6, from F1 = 0.1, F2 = 0.1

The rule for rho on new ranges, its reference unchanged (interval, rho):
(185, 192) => 1.4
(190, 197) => 4.6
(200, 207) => -5.0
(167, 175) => 4.4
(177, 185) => 1.4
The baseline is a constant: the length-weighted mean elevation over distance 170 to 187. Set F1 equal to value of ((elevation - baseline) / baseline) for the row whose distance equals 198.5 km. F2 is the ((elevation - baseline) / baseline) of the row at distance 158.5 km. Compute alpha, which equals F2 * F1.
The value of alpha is -0.013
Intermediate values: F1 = 0.04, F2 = -0.31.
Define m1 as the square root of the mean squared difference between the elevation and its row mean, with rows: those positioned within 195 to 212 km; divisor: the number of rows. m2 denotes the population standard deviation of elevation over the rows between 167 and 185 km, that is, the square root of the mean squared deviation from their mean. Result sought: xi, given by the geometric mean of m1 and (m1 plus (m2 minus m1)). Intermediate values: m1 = 1.0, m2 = 1.58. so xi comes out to 1.25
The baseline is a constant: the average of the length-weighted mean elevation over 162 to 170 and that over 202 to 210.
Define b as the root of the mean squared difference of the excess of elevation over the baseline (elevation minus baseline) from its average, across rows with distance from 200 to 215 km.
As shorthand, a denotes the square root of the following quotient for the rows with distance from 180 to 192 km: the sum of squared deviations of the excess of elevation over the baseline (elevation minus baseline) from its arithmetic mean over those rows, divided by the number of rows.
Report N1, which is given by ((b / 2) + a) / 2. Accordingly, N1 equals 0.51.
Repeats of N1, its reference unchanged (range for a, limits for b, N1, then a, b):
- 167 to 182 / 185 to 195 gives 0.74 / 1.3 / 0.4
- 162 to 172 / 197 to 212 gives 0.65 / 0.8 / 1.0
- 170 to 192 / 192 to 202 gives 0.83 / 1.6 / 0.1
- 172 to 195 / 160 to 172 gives 0.91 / 1.3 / 1.0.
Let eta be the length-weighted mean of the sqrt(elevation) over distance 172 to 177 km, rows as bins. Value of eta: 4.15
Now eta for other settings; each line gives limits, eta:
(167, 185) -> 4.22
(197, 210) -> 4.51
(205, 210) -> 4.62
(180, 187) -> 4.49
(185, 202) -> 4.47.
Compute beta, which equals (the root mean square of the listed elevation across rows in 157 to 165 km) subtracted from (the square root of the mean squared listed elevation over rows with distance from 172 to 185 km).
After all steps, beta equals 5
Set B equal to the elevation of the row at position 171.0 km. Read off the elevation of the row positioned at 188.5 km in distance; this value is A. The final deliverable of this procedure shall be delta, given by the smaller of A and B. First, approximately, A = 20.4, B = 16.4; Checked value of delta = 16.4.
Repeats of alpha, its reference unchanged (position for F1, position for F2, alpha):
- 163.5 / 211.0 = -0.042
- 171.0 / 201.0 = -0.006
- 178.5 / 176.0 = 0.000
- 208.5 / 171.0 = -0.019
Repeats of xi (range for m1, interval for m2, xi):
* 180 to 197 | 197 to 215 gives 0.77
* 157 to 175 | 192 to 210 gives 1.03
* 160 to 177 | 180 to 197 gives 0.91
